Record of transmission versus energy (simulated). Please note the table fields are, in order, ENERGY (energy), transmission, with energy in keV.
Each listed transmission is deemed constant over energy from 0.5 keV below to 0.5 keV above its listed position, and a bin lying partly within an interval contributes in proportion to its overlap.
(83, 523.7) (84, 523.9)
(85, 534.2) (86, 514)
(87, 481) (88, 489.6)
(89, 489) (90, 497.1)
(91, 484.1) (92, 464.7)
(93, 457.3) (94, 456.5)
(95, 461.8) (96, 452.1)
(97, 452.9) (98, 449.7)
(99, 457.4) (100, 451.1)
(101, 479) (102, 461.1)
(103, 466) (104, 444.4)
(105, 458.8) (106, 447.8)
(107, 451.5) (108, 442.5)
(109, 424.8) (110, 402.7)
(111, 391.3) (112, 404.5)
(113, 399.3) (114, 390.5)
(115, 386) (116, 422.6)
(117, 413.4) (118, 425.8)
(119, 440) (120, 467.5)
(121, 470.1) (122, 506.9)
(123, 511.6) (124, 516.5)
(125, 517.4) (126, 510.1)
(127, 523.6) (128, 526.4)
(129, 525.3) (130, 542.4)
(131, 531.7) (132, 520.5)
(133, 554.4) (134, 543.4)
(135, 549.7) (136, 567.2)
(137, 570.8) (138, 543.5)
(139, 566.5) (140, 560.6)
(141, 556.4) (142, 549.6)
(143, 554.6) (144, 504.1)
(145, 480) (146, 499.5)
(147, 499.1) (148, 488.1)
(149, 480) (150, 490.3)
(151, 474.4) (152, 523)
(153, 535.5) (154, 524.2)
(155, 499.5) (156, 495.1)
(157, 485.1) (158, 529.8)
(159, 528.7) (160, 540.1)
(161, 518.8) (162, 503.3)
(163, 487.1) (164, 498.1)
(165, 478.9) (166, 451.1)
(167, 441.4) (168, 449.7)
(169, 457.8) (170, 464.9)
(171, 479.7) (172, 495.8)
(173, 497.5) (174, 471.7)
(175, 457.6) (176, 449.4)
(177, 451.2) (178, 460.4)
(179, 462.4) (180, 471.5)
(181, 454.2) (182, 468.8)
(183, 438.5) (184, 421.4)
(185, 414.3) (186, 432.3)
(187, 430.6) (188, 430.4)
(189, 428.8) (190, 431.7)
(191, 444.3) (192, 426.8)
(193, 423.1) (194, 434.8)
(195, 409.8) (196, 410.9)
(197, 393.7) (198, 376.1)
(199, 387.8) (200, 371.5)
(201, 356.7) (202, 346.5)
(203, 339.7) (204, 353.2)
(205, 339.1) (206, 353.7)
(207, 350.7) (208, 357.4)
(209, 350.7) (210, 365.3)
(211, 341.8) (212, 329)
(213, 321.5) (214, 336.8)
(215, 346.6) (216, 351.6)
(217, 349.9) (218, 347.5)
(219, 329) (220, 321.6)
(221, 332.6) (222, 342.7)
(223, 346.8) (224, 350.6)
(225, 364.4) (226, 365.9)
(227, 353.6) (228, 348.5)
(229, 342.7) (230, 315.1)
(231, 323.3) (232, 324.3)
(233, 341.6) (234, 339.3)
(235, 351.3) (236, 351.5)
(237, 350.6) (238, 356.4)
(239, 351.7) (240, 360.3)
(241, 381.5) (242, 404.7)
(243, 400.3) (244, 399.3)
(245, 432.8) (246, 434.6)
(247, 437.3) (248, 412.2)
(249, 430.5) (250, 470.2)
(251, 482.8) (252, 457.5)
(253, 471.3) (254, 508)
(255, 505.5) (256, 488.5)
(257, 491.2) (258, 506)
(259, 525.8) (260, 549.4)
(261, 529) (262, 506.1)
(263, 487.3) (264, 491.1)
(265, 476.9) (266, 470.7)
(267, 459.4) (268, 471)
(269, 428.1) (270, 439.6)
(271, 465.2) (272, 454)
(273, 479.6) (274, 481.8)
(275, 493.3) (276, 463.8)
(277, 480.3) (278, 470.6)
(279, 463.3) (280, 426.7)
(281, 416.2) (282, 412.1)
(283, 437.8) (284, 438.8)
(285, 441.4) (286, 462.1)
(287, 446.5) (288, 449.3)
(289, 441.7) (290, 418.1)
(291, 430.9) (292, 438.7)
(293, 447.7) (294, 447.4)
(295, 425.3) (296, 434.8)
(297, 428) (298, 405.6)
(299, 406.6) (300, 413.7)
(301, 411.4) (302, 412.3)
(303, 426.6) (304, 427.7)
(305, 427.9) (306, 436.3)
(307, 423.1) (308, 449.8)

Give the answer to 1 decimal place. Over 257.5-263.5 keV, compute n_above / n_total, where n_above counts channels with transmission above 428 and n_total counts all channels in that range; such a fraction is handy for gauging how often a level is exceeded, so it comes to 1.0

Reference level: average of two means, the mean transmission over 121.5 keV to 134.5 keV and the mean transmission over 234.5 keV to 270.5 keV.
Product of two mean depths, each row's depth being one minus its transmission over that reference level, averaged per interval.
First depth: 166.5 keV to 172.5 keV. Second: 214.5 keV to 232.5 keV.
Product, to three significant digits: 0.0128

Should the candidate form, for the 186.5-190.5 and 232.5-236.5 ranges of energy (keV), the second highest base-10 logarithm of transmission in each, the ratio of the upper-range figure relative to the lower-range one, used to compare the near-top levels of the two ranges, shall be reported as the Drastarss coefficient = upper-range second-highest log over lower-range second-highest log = 0.966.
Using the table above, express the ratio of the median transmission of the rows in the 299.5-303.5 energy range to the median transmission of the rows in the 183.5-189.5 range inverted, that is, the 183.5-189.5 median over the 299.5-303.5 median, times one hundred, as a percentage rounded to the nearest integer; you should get 104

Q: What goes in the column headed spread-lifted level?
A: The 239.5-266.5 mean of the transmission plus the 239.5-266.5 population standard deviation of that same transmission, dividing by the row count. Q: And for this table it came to 511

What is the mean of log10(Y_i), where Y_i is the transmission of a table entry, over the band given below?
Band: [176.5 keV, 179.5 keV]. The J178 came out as 2.66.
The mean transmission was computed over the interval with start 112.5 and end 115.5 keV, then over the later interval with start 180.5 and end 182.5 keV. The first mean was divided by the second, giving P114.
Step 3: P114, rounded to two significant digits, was 0.85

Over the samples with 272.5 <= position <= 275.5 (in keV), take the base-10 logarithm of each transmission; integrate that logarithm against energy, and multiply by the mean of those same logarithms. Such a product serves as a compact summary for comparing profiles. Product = 21.6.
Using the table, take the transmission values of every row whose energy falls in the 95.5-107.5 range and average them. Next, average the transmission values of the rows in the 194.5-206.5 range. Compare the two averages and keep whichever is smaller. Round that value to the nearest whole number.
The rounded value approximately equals 370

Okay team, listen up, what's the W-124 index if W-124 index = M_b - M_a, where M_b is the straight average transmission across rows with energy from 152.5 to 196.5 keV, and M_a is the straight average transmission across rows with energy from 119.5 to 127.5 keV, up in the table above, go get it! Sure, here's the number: -37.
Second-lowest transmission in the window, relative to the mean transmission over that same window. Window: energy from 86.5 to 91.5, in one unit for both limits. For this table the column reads 0.992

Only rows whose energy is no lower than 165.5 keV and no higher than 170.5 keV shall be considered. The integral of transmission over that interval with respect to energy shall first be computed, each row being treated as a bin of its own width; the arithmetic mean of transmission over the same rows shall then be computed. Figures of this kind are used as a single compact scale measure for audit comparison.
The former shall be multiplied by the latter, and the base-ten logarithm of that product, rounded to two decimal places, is 6.01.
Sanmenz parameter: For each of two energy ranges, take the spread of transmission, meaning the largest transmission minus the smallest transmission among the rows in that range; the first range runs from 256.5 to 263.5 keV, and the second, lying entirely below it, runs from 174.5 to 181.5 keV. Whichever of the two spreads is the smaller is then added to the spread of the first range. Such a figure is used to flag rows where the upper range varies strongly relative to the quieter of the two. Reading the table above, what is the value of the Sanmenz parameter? 84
